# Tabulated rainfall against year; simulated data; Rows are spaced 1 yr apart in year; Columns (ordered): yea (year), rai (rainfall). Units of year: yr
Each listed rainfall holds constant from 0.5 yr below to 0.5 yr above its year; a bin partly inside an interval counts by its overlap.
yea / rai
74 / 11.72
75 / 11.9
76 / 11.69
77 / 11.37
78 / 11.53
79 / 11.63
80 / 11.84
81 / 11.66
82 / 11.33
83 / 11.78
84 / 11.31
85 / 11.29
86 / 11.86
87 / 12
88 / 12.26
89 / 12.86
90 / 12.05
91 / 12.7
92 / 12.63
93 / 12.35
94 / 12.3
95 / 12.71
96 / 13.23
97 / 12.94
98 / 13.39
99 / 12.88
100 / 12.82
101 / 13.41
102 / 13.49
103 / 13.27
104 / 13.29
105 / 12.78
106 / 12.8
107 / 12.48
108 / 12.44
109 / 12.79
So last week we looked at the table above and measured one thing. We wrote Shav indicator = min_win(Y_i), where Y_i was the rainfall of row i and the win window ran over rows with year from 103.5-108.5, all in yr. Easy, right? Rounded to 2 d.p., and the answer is 12.44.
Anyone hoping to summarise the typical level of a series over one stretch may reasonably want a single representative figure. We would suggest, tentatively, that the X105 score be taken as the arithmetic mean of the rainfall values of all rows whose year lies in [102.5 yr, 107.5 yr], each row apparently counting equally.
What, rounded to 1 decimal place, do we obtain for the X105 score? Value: 12.9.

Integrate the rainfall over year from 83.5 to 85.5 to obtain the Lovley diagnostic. 23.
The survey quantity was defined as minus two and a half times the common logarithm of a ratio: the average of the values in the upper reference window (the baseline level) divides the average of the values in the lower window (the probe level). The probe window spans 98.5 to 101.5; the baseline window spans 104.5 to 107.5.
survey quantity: -0.030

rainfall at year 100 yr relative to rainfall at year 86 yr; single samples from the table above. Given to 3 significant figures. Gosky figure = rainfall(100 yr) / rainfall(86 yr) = 1.08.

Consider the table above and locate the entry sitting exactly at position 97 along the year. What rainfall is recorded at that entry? 12.94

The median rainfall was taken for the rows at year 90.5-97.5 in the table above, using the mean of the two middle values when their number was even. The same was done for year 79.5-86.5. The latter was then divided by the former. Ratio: 0.92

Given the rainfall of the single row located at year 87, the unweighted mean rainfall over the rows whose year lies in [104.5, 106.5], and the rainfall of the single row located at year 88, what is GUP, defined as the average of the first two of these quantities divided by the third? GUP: 1.01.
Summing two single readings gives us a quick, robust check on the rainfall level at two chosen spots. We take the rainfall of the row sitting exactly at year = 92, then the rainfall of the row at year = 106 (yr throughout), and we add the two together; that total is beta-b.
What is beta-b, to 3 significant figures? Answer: 25.4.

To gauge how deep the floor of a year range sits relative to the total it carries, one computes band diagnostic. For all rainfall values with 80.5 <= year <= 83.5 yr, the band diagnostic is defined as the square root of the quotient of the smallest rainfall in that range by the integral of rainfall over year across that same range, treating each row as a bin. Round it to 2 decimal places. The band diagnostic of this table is 0.57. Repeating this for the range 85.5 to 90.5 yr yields 0.44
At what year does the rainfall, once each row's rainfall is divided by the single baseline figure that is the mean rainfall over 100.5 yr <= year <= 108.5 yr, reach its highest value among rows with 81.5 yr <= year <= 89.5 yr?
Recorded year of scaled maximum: 89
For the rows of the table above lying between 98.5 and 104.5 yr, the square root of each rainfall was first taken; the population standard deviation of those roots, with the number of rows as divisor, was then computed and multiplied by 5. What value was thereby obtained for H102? 0.175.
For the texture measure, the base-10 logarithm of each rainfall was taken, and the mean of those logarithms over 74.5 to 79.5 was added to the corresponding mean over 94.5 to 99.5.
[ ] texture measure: 2.18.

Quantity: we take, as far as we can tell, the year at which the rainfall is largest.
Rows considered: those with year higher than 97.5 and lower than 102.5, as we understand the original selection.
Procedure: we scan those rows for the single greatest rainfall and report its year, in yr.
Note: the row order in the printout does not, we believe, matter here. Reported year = 102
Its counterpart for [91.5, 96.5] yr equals 96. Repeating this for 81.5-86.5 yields 86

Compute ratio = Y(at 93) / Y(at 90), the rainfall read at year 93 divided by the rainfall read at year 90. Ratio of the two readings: 1.02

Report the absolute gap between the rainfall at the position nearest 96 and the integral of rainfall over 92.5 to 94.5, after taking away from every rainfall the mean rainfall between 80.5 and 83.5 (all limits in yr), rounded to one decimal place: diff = 0.2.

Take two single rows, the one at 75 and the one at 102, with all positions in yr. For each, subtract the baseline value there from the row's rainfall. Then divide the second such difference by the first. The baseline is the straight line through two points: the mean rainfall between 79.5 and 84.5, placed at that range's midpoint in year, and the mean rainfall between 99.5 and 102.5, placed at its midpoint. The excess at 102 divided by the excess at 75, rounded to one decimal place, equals 0.2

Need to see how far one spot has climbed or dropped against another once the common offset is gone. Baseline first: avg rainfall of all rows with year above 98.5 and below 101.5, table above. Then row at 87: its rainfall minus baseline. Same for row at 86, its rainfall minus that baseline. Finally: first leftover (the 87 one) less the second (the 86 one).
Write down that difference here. 0.14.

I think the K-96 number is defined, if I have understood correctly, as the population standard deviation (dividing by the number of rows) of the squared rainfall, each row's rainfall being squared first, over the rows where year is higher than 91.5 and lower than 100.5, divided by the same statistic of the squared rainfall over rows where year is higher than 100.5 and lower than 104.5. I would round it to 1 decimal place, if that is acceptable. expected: 3.6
